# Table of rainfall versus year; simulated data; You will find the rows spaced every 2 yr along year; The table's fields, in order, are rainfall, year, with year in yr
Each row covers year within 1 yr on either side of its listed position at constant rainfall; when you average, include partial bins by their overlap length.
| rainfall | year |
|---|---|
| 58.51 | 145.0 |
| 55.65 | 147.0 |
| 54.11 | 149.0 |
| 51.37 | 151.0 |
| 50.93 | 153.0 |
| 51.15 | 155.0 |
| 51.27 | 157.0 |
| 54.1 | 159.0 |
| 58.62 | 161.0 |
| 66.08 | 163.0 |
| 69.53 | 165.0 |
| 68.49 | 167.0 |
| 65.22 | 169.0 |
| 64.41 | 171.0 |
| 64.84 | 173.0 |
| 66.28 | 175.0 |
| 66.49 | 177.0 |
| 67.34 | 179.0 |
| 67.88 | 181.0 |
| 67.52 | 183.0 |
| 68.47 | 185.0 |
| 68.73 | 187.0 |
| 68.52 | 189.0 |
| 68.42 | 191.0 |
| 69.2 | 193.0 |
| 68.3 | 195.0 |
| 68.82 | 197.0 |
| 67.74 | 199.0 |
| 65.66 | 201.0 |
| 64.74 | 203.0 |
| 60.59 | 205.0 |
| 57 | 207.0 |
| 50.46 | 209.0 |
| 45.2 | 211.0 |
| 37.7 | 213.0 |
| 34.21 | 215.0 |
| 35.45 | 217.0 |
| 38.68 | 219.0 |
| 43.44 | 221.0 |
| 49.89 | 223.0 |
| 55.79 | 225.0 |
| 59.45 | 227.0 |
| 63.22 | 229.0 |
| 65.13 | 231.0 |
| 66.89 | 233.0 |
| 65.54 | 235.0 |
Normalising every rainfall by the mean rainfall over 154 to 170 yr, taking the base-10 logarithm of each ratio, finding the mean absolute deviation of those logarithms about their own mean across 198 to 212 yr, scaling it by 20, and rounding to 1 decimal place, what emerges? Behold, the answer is 1.0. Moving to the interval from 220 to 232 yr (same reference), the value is 1.0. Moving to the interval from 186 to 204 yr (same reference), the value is 0.2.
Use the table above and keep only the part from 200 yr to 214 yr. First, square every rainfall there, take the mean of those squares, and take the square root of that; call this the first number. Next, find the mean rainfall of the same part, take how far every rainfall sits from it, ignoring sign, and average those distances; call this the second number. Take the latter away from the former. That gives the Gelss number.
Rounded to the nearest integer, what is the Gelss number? 47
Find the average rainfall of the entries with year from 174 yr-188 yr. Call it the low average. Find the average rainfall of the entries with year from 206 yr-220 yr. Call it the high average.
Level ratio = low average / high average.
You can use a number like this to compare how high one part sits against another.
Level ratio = 1.58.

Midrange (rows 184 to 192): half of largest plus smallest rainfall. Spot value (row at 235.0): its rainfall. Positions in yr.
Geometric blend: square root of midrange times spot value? 67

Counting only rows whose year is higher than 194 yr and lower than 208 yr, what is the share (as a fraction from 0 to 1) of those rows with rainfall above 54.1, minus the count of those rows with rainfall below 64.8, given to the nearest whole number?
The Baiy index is -2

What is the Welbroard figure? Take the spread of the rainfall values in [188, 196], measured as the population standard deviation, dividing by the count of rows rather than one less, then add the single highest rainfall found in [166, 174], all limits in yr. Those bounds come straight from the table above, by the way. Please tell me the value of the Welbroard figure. 69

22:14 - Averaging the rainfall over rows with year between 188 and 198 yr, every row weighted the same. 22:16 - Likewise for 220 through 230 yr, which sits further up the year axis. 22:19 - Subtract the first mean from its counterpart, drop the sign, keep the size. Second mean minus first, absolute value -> 14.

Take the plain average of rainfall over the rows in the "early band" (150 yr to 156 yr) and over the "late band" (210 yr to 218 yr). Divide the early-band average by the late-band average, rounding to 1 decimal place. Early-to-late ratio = 1.3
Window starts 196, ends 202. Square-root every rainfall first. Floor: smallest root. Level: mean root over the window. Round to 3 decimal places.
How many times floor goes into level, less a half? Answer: 0.513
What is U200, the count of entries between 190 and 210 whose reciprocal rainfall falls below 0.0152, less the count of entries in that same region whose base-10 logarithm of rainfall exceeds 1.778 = -3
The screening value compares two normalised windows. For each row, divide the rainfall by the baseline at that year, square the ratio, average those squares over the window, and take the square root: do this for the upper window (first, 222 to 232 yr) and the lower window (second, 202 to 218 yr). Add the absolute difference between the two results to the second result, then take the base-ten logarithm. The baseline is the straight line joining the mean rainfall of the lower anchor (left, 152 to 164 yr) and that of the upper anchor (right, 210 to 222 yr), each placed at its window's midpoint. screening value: 0.216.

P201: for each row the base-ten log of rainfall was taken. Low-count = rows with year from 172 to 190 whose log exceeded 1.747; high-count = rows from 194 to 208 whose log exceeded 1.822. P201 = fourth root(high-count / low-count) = 0.8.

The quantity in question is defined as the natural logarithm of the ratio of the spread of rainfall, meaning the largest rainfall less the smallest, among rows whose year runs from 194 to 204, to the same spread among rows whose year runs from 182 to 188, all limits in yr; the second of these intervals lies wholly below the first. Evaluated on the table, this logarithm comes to 1.22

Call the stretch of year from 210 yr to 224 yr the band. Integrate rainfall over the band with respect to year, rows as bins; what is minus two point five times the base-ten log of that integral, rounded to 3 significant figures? -6.89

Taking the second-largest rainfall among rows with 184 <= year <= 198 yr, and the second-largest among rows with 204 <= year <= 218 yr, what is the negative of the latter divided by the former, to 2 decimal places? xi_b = -0.83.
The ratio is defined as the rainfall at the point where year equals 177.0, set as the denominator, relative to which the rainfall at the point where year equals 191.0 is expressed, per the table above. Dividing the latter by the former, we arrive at 1.03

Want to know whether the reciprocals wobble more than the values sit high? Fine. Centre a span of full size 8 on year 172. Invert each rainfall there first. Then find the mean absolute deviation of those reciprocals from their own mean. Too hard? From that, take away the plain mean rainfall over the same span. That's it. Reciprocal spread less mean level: -65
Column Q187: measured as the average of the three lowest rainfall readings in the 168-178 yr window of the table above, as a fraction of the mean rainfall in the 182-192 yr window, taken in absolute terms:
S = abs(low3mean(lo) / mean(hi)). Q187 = 0.95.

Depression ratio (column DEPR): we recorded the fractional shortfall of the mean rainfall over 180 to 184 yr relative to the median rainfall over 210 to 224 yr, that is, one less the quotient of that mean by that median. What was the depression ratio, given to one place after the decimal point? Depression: -0.8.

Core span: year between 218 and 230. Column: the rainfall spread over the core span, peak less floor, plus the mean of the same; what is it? 76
